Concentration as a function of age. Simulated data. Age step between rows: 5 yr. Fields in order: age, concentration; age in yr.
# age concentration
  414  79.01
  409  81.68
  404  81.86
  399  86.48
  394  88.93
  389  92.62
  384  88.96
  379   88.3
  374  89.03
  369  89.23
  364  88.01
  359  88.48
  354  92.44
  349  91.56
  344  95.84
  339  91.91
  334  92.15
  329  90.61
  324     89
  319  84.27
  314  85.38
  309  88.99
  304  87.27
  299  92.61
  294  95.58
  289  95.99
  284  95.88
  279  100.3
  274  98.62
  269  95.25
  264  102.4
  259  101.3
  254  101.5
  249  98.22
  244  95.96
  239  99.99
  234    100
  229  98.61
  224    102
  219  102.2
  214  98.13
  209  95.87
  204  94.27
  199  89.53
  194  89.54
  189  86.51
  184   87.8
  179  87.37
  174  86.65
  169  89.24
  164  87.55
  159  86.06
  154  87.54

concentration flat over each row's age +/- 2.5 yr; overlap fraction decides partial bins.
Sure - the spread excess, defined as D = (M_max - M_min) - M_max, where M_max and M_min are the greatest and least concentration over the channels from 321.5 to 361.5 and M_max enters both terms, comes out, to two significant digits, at -88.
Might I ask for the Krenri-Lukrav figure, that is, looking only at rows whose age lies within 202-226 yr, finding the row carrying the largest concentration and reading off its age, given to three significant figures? 219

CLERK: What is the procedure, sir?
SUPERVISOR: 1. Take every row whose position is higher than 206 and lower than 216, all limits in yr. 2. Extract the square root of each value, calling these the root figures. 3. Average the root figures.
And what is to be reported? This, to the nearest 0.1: 9.8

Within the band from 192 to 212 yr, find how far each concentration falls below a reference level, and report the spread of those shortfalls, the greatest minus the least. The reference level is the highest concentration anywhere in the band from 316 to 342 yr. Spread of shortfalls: 6.3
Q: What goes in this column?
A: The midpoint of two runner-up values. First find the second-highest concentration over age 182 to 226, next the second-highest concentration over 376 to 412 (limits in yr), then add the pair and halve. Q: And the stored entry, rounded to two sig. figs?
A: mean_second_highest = 95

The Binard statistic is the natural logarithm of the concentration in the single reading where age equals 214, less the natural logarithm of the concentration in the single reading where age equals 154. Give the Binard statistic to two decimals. 0.11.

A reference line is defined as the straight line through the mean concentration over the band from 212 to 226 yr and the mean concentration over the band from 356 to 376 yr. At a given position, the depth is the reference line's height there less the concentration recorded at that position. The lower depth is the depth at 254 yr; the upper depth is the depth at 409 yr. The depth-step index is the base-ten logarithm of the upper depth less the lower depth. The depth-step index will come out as 0.85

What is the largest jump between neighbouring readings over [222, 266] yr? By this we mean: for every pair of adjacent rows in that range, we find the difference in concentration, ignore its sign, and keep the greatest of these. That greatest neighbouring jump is 4.03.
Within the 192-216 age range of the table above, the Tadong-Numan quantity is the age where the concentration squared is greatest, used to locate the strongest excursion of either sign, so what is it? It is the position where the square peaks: 214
